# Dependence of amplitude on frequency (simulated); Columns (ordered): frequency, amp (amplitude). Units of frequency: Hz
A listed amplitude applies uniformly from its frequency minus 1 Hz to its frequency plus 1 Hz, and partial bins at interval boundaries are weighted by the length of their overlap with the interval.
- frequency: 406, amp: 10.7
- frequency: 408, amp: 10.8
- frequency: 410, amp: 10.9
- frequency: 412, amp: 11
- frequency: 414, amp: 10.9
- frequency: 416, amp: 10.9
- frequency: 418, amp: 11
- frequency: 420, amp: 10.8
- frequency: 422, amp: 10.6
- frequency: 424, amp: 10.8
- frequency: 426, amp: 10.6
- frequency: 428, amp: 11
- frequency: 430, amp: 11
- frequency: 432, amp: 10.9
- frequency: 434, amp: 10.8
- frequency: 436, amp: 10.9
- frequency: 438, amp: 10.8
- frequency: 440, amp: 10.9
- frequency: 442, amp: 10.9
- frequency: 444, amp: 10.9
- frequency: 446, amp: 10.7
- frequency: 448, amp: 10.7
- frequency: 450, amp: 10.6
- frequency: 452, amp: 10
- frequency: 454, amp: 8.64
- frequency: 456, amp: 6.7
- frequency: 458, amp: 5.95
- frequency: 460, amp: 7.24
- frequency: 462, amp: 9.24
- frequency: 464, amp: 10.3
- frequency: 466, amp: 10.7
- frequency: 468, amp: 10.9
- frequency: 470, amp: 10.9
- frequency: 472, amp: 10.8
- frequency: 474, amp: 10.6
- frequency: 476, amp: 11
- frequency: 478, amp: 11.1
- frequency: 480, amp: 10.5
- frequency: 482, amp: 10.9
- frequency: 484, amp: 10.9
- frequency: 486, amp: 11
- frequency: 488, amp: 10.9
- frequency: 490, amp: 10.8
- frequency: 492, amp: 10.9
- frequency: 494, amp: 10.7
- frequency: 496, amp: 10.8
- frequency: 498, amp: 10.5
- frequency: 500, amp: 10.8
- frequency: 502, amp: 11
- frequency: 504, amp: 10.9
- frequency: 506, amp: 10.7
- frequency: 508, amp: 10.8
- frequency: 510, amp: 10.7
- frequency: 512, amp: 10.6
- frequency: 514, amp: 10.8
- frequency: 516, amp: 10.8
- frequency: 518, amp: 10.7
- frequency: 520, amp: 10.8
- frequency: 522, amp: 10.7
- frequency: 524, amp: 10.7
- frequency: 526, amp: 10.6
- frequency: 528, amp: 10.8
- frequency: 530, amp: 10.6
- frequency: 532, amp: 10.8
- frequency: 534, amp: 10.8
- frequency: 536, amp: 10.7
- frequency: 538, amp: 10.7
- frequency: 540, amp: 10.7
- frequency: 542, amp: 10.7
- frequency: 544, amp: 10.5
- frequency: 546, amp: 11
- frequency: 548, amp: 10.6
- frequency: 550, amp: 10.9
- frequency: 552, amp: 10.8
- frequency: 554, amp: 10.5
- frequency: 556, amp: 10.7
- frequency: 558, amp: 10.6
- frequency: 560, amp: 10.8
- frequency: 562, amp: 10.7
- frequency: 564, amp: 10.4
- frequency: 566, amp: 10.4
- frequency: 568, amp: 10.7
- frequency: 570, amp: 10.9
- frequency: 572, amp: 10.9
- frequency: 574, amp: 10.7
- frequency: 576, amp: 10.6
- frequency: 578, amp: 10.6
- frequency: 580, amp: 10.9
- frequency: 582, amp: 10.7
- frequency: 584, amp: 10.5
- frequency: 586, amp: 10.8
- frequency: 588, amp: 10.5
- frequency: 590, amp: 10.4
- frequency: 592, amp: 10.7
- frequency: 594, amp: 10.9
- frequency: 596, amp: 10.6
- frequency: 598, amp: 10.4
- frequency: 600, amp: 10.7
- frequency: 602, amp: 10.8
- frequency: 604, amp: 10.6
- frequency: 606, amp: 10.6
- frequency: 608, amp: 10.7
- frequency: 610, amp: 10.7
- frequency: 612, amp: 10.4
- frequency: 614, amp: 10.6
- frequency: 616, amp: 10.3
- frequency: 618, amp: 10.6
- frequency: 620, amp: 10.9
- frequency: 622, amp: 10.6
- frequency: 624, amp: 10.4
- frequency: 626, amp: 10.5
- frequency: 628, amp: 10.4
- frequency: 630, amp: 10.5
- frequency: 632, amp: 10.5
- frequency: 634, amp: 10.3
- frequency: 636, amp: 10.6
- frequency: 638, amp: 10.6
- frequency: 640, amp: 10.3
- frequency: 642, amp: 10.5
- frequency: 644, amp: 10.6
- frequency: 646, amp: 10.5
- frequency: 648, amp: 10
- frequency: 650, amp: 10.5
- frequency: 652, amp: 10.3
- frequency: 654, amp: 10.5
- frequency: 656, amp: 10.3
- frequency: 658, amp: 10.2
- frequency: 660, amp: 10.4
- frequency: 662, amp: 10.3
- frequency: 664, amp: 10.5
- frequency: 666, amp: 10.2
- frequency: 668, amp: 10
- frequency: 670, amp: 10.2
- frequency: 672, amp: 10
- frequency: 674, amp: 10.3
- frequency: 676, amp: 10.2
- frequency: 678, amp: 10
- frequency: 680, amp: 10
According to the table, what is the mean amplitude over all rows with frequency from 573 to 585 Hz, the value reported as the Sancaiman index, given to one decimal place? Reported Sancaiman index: 10.7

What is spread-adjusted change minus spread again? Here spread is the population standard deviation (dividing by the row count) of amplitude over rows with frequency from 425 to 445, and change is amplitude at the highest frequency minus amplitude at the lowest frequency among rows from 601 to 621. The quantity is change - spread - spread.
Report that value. -0.1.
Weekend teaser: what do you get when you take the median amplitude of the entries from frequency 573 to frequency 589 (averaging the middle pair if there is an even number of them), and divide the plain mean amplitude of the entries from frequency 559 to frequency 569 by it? 1.00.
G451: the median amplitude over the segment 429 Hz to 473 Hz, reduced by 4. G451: 6.75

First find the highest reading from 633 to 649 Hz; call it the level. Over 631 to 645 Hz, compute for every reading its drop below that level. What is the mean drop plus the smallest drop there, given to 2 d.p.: 0.11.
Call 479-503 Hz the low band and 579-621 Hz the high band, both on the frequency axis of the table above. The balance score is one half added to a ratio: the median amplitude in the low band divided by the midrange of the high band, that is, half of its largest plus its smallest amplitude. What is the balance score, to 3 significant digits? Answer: 1.52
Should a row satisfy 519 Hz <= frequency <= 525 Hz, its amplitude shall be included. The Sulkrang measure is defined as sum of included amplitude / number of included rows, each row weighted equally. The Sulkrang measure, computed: 10.7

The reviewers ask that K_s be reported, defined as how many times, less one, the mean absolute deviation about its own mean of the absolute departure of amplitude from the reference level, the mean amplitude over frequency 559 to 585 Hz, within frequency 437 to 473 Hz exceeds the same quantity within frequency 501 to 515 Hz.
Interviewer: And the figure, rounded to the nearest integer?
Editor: 13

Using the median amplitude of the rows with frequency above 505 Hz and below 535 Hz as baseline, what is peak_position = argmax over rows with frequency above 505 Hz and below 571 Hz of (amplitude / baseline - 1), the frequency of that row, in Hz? 546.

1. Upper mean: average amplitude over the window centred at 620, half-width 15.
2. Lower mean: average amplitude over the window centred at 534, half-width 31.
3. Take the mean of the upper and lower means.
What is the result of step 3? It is 10.62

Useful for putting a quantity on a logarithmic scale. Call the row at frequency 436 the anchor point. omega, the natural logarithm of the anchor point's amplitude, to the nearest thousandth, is 2.389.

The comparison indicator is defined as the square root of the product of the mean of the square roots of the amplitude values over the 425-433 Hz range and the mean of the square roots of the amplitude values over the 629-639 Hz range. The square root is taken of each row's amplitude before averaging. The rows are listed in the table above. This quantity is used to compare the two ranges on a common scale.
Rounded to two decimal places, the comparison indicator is 3.27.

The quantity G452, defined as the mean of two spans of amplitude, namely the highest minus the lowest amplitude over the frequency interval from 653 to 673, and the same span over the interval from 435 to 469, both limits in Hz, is 2.7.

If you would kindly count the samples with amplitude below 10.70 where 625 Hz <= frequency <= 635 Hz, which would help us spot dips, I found 5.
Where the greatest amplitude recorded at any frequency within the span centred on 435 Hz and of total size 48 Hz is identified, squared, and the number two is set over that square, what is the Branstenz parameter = 0.0165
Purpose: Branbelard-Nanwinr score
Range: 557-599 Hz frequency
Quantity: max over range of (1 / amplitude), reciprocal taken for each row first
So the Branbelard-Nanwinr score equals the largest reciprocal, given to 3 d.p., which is 0.096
